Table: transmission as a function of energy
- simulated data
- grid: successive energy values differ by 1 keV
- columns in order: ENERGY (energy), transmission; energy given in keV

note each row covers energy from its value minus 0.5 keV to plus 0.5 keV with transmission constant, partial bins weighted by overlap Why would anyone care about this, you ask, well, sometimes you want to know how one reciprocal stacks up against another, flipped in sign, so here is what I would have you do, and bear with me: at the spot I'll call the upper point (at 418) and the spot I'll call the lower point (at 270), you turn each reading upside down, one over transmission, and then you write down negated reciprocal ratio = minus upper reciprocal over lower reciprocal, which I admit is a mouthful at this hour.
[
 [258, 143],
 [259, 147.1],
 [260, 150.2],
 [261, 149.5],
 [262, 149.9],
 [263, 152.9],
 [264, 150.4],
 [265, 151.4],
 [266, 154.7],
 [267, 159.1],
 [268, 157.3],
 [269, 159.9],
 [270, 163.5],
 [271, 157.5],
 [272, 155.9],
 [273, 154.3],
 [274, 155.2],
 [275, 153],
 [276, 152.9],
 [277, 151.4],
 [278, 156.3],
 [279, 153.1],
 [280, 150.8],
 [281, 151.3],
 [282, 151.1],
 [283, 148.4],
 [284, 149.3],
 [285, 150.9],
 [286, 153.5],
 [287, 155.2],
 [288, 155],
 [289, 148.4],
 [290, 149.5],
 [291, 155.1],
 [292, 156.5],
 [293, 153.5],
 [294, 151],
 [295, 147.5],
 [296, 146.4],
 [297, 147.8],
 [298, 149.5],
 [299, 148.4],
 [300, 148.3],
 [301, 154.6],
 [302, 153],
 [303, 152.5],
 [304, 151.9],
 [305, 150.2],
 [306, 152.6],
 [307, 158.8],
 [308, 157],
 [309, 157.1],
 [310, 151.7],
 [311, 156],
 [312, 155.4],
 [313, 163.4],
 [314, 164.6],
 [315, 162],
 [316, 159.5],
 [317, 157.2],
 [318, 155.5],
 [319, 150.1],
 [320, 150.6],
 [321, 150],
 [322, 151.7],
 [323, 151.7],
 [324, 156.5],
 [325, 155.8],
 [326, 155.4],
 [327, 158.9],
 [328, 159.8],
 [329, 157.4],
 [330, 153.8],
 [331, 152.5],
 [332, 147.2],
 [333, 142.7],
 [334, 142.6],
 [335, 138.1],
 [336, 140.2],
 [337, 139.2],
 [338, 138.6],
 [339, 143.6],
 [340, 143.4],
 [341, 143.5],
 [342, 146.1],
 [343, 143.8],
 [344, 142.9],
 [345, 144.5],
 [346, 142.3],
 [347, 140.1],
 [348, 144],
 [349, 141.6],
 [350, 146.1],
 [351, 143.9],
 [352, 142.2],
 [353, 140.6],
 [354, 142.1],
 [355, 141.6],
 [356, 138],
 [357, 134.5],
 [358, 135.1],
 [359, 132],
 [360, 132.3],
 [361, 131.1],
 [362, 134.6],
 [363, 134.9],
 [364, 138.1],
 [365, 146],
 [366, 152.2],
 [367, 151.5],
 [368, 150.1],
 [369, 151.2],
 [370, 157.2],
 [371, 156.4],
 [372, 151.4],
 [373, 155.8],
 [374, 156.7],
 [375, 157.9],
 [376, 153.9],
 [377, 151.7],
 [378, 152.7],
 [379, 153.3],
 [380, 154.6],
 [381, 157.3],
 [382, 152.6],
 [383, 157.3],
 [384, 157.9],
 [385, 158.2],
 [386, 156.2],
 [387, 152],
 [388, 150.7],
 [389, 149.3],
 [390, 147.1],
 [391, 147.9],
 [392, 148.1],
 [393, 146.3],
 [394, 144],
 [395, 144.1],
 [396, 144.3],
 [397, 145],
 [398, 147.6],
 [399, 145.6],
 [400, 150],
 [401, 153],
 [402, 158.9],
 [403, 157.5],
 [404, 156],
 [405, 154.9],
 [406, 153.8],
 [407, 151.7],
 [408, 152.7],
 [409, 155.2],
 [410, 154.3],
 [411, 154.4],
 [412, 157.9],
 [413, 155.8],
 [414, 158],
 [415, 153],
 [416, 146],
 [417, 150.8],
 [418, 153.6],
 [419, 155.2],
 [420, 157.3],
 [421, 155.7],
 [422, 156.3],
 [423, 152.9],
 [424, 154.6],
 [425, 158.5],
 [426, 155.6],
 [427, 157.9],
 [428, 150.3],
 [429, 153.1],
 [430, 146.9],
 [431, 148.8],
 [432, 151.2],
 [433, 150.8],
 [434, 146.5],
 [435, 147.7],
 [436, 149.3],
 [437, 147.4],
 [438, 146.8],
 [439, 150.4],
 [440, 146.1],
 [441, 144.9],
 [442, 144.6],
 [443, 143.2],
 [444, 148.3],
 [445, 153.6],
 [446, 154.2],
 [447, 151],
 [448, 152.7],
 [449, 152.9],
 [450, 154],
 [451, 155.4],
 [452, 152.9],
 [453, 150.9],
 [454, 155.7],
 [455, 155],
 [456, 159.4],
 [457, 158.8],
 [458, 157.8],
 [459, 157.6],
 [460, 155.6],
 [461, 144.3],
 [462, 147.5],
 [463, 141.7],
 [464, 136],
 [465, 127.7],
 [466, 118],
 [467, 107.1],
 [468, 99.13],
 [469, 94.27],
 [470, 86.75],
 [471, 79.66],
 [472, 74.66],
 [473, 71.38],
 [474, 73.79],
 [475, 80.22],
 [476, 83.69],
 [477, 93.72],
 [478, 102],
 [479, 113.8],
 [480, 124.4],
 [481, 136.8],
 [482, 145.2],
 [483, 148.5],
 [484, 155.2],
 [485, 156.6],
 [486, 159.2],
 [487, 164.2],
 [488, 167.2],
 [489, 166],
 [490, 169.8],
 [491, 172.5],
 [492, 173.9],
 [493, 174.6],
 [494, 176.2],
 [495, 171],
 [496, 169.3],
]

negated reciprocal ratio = -1.06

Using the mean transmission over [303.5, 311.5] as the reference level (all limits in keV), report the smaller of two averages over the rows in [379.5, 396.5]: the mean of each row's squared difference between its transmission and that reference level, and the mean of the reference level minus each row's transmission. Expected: 3.4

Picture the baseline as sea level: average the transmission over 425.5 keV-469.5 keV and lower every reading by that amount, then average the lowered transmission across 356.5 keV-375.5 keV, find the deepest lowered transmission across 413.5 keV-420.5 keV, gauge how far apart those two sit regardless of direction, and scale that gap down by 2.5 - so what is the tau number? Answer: 0.3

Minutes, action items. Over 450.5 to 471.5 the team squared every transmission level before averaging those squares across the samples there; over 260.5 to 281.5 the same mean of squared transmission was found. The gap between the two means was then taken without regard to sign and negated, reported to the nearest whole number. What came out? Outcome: -4841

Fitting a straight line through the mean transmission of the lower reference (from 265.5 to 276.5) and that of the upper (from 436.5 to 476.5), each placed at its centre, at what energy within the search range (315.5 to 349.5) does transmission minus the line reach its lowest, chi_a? 335 keV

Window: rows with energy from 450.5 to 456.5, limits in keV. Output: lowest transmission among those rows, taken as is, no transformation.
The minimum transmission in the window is 150.9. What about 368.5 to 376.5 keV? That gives 151.2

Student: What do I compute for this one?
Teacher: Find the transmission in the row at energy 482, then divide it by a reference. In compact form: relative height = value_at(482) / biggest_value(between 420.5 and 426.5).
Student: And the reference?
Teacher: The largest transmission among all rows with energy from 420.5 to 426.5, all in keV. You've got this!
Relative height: 0.92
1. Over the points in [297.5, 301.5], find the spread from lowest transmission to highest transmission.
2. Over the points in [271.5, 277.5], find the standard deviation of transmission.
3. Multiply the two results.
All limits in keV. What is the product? 10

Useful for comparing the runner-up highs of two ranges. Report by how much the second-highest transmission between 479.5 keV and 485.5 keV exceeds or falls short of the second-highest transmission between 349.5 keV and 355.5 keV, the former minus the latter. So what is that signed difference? 11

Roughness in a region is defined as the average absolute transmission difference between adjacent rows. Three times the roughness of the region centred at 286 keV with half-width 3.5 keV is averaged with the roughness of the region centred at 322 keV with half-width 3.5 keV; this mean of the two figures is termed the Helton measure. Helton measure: 4.1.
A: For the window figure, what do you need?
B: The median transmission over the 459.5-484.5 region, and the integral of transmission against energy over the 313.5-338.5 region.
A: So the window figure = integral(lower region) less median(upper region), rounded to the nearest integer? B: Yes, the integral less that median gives 3678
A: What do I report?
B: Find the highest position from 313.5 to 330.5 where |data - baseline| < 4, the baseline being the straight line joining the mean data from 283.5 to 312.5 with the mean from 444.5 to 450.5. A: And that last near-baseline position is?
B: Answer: 330 keV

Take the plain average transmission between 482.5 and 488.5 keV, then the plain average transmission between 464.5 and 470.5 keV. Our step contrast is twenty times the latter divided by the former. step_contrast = 13.3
